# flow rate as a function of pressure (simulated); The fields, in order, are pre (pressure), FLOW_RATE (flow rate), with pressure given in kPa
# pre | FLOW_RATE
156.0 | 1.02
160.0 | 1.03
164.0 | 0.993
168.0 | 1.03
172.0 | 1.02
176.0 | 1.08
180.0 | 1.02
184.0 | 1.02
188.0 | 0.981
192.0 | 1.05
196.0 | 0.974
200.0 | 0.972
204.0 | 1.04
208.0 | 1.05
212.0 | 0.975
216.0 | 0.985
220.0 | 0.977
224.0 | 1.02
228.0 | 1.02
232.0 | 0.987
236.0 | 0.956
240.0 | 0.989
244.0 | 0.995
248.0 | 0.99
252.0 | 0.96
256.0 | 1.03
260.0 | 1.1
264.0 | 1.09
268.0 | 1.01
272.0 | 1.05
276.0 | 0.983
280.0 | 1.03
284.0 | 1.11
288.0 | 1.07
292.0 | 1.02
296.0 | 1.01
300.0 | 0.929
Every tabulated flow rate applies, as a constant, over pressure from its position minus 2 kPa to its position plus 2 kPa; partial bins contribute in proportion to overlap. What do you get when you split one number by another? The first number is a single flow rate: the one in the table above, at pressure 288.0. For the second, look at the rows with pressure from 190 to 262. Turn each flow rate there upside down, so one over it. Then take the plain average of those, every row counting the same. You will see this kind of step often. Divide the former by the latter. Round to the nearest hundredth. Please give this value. 1.07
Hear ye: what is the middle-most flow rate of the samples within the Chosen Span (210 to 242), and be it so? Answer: 0.99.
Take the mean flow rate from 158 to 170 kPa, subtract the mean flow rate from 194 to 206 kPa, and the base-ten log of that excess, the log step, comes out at -1.7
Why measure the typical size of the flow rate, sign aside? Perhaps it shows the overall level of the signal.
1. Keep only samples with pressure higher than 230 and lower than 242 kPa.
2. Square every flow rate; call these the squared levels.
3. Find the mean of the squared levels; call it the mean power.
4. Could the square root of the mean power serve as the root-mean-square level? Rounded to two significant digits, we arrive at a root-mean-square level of 0.98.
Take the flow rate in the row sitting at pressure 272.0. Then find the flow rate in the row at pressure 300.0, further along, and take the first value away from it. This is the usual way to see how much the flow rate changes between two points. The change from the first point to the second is -0.12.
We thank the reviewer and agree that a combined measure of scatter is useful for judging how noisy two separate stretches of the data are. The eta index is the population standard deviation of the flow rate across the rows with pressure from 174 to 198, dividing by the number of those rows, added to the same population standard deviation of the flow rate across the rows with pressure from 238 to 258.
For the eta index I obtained 0.059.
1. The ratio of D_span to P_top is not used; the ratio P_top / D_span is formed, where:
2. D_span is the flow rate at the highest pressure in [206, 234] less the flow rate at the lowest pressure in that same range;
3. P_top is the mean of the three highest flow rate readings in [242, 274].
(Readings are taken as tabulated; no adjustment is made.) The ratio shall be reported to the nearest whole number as -17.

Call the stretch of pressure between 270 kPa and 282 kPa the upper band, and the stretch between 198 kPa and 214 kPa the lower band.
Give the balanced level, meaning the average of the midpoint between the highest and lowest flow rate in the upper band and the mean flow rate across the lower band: 1.01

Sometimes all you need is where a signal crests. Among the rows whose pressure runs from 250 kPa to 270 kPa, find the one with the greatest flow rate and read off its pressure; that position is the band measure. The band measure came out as 260.0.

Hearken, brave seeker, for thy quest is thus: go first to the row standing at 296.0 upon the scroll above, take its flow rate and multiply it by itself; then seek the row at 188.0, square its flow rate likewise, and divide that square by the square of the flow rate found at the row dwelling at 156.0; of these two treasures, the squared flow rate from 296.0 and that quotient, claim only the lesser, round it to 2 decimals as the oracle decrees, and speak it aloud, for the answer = 0.92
